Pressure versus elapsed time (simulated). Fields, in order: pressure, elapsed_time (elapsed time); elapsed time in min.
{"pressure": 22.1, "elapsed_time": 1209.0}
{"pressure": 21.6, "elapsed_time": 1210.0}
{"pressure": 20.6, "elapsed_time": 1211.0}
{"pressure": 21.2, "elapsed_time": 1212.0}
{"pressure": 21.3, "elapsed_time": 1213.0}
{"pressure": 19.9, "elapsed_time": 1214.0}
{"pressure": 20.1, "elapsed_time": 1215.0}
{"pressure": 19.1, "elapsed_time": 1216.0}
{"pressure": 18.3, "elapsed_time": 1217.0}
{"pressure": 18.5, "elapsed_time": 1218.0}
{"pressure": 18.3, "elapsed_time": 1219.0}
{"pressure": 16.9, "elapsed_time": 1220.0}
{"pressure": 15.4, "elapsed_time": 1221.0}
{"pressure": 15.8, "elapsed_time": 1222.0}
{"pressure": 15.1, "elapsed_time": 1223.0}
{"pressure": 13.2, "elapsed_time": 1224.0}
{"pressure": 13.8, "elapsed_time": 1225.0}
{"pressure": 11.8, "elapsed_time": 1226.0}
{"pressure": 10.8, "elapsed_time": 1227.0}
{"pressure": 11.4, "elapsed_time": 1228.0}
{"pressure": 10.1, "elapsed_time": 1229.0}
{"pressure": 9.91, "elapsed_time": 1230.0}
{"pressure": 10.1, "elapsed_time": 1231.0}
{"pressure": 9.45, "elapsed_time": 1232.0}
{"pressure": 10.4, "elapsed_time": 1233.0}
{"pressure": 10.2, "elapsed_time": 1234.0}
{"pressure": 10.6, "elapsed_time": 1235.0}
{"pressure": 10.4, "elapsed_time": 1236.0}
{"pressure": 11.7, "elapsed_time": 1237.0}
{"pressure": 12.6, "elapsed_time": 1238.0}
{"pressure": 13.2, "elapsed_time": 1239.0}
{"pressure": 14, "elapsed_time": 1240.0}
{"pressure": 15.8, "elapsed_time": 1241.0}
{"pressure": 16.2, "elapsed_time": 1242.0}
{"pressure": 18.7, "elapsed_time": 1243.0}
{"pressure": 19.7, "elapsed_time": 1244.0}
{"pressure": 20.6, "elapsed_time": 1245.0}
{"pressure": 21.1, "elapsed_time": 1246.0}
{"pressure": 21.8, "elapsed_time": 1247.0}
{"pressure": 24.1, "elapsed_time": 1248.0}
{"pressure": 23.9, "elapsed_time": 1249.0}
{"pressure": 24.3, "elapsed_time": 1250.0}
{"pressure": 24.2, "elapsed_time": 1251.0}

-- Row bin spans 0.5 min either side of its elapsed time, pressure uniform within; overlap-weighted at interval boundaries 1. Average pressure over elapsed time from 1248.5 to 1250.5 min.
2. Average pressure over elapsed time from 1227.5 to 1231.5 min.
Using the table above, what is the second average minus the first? -14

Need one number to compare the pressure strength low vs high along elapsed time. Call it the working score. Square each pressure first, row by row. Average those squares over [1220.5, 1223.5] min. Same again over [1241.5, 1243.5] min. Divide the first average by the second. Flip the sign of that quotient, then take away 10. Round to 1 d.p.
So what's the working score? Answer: -10.8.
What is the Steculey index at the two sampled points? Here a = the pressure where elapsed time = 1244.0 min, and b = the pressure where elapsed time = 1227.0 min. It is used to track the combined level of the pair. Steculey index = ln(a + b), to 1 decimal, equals 3.4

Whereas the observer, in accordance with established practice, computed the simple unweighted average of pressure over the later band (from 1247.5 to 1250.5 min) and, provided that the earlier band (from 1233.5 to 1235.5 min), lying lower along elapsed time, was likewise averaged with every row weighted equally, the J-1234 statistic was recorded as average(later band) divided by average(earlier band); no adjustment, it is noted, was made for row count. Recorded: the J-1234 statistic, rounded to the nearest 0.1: 2.3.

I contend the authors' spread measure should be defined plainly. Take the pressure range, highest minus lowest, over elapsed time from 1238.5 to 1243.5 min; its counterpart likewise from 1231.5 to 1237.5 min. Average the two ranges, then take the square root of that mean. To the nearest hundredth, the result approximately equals 1.97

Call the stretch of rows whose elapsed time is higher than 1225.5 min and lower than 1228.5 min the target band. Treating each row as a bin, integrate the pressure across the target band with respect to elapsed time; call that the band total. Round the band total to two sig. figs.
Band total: 34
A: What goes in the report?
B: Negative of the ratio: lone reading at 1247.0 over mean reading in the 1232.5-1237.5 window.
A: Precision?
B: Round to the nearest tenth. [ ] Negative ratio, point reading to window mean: -2.0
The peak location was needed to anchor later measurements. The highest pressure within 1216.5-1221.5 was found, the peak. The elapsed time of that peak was 1218.0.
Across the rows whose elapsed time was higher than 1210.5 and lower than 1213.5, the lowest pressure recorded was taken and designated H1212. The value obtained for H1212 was 20.6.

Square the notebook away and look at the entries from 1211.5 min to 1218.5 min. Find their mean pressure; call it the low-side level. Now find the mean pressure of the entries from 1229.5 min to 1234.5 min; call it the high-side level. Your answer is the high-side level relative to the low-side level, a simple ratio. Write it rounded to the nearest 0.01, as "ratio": 0.51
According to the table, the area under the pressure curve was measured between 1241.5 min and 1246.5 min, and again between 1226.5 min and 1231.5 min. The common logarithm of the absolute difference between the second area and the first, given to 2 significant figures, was 1.6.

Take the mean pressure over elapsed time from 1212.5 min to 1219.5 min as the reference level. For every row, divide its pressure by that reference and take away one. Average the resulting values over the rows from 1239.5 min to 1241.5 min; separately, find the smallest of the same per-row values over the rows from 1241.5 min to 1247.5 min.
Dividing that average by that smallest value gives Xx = 1.4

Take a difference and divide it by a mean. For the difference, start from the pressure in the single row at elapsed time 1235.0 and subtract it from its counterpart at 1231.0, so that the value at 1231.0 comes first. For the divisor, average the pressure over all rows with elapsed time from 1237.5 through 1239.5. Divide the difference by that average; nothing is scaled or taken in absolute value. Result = 0.0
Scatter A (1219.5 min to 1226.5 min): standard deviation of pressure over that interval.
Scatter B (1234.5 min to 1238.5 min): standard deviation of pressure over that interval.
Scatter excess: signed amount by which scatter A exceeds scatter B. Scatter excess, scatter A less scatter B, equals 0.7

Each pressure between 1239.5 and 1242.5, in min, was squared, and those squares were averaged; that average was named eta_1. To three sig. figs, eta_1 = 236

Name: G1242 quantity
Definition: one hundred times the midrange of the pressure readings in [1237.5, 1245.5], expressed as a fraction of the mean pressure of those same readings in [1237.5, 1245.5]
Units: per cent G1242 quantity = 102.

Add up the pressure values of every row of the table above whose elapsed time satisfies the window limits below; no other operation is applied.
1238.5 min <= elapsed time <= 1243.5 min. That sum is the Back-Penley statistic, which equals 78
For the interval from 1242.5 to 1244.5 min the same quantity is 38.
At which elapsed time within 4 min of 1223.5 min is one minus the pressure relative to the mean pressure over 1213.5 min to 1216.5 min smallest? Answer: 1220.0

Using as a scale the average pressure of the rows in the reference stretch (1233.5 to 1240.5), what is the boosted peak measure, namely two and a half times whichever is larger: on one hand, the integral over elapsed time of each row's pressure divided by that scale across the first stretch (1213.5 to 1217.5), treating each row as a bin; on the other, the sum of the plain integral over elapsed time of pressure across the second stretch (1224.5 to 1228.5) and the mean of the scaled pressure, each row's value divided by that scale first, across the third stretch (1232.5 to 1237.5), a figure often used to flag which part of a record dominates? 122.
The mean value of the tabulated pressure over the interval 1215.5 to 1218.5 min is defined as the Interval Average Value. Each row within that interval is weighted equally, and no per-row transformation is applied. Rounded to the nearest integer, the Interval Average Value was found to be 19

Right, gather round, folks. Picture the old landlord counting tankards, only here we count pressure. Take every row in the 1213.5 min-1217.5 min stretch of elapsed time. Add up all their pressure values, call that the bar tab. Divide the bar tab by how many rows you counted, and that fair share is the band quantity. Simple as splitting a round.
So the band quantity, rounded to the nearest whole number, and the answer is 19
